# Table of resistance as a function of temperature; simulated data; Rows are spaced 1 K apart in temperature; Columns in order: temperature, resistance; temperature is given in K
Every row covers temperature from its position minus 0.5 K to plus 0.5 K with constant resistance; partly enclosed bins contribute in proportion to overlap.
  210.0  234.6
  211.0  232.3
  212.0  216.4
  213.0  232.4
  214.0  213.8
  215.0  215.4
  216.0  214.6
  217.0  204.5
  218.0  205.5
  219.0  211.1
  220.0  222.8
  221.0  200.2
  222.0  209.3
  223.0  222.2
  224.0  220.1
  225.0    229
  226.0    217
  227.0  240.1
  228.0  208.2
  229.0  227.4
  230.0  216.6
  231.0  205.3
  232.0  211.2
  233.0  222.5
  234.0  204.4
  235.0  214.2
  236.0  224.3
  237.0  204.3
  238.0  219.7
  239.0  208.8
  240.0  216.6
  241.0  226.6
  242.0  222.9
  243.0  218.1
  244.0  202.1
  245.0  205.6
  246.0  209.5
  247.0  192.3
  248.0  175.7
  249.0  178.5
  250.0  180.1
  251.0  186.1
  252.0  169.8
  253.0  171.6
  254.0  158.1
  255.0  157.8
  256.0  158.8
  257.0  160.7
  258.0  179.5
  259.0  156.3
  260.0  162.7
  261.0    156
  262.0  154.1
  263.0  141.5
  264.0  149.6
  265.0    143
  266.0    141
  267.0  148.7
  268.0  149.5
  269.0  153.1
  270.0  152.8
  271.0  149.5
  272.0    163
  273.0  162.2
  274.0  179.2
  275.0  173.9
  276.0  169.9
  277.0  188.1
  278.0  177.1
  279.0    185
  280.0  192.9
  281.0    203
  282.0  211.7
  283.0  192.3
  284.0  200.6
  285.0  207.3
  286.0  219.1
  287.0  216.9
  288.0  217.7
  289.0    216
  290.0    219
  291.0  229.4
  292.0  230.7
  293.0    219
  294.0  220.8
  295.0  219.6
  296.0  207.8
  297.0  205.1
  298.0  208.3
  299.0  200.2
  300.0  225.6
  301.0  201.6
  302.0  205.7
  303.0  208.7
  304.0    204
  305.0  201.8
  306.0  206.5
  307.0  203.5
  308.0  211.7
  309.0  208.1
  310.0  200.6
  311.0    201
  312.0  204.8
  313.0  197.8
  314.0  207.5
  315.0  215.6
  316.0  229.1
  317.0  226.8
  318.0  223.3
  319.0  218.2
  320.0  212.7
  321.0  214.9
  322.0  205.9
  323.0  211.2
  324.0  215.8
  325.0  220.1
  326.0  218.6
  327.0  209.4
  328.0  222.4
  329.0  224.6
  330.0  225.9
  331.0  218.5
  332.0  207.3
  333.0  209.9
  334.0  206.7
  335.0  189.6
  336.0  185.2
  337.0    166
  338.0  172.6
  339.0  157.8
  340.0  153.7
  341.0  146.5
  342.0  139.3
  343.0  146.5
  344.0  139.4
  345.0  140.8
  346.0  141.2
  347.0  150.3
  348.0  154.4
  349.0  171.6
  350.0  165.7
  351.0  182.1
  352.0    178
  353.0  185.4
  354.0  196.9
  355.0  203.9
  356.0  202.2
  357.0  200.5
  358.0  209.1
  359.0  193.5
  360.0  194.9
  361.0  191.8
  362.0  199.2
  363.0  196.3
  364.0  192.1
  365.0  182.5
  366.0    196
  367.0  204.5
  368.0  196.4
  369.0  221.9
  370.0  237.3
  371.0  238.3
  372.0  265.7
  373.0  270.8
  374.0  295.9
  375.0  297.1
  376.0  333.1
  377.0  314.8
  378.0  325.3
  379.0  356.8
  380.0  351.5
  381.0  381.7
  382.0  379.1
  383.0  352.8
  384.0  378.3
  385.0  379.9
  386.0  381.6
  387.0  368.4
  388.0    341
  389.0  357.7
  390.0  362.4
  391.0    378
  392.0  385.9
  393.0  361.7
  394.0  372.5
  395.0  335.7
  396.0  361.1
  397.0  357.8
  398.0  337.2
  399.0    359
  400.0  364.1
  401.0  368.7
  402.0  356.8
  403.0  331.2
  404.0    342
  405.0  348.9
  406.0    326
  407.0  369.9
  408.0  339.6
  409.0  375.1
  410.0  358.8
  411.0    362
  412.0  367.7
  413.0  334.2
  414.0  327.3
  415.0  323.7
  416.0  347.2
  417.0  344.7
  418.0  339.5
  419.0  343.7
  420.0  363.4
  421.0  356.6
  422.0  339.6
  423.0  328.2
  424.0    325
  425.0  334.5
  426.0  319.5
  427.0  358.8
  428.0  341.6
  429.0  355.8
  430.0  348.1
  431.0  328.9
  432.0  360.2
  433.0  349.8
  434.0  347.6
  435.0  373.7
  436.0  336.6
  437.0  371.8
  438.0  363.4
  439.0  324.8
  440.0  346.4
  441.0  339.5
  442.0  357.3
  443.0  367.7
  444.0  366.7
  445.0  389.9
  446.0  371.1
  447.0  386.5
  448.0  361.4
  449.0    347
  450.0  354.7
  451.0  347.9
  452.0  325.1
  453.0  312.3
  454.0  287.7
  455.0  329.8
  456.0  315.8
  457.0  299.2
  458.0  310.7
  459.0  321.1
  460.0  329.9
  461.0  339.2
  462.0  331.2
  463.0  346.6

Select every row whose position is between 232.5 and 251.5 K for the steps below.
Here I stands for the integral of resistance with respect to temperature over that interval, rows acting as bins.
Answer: 3912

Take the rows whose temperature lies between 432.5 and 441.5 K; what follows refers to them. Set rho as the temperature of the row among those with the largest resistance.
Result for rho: 435.0 K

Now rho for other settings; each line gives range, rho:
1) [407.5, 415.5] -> 409.0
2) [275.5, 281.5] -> 281.0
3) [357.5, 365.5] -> 358.0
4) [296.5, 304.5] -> 300.0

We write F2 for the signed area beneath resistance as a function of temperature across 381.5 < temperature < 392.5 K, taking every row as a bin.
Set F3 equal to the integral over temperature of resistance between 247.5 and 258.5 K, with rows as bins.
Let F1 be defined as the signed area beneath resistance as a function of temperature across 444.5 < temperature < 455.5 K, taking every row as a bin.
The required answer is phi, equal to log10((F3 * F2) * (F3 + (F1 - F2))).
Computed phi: 10.1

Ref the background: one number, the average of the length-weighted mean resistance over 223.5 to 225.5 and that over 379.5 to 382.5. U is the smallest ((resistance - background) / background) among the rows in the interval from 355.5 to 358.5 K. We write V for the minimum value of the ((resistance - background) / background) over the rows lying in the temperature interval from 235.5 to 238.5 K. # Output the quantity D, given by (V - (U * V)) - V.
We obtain -0.10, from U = -0.326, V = -0.31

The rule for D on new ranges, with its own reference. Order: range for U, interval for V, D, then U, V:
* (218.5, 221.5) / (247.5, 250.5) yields -0.13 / -0.327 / -0.41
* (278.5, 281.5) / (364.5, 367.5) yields -0.15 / -0.378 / -0.39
